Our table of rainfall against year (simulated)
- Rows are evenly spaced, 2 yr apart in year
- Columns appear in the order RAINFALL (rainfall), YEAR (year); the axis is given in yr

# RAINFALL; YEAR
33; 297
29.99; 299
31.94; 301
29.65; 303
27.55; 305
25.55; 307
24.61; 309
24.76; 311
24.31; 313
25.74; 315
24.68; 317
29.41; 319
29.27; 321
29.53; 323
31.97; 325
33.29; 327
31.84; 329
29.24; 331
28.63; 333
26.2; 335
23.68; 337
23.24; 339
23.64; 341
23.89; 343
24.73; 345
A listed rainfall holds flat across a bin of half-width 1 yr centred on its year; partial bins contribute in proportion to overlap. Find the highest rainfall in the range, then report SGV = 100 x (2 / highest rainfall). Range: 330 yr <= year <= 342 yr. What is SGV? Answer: 6.8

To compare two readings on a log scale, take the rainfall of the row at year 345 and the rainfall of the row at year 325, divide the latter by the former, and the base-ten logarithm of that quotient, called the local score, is 0.112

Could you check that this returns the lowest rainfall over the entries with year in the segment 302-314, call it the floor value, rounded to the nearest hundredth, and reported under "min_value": 24.31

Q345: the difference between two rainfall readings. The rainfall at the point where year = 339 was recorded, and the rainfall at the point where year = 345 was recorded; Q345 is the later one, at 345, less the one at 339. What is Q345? 1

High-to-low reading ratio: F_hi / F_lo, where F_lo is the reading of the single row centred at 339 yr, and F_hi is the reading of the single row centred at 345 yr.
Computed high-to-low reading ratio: 1.1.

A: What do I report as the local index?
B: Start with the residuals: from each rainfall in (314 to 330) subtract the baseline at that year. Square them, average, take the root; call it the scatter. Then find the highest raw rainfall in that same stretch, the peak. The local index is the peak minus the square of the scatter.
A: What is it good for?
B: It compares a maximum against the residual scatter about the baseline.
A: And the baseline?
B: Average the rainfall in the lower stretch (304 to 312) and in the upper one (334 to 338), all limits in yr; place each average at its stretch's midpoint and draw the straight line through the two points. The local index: 7.3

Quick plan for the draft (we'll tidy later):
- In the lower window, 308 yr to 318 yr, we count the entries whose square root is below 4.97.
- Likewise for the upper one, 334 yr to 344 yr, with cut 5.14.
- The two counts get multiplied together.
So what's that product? 15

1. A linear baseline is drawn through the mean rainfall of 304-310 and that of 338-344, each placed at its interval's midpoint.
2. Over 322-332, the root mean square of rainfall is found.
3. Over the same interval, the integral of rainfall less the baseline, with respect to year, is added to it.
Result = 98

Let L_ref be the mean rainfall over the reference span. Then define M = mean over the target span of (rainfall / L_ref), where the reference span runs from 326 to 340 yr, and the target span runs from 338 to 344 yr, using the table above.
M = 0.84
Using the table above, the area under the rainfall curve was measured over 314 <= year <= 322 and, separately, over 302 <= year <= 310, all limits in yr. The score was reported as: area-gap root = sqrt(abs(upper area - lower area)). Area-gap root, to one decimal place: 1.9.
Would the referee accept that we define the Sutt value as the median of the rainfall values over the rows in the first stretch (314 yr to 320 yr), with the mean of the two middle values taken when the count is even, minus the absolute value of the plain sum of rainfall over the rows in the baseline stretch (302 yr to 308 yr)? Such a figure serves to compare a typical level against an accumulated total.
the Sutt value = -57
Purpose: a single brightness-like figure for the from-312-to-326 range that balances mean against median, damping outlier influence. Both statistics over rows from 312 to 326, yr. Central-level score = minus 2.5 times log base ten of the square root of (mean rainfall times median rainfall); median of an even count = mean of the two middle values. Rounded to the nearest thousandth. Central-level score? -3.639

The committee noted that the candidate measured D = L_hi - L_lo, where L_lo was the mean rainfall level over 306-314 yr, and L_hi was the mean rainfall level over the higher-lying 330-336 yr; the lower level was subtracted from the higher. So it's 3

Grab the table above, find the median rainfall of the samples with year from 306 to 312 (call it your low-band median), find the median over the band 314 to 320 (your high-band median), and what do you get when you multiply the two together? 637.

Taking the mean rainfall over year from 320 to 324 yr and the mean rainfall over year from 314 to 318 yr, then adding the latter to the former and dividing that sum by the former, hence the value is 1.86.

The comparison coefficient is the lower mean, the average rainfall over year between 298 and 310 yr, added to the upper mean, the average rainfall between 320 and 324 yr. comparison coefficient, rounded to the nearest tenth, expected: 57.6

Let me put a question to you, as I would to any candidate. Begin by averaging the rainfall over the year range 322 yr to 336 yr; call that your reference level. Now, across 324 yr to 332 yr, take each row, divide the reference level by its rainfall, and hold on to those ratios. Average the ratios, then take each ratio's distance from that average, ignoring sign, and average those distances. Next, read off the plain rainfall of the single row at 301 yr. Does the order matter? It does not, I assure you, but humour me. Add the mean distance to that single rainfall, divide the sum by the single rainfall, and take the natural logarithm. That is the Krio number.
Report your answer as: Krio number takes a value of 0.0012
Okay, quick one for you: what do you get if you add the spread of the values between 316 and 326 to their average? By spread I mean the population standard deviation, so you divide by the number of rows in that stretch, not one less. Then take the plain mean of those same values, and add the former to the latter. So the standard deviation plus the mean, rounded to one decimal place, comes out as 31.3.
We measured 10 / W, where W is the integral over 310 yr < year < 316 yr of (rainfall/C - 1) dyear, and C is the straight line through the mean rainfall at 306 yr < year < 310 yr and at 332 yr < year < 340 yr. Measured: -202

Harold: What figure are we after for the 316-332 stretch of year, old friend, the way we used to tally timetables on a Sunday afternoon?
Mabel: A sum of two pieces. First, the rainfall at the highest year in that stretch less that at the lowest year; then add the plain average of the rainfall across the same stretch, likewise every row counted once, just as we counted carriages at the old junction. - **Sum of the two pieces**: 34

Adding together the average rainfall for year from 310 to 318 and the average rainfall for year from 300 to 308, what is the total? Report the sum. 54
